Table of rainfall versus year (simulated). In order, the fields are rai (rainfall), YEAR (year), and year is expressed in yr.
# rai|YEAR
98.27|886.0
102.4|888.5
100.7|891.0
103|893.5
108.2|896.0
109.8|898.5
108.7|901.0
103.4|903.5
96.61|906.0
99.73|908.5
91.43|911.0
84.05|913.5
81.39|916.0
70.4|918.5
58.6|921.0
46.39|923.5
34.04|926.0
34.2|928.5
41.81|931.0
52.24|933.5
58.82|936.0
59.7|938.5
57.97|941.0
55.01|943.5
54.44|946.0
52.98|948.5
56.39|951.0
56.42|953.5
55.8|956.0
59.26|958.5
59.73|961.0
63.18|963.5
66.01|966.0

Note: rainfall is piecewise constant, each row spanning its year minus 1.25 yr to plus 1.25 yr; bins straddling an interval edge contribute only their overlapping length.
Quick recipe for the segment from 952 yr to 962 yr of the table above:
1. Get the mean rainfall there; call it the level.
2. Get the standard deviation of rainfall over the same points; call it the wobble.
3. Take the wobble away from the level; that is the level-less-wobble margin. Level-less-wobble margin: 56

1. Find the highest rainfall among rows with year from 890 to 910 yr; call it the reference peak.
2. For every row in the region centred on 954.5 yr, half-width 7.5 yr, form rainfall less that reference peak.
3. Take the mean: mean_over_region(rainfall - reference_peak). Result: -53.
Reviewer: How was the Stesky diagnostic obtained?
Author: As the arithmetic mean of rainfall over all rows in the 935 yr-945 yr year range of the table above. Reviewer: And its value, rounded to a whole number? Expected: 58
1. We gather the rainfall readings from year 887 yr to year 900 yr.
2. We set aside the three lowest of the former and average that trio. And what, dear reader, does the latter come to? 102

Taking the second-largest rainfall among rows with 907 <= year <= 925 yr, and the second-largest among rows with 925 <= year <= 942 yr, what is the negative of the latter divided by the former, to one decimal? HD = -0.6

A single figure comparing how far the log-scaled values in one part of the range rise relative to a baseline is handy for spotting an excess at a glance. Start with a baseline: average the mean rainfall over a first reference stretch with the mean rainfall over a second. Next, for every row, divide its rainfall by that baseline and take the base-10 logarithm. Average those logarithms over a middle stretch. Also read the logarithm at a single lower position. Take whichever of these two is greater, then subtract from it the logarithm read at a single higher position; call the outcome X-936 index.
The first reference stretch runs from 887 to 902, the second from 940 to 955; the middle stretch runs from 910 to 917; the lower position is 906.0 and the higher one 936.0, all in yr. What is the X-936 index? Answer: 0.22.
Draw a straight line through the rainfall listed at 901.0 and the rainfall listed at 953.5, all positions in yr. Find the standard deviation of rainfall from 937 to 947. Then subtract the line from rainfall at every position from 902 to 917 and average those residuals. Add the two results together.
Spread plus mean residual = -5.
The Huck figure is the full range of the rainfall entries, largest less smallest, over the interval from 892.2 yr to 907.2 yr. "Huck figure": 13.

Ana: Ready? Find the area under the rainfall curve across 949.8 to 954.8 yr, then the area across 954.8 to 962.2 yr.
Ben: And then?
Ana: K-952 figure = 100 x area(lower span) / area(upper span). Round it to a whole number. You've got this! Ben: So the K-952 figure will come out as 65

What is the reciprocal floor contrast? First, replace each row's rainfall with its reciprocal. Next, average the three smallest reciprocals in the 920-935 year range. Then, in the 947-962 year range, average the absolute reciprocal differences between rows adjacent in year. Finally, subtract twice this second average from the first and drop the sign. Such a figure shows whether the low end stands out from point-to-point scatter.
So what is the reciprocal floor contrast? 0.018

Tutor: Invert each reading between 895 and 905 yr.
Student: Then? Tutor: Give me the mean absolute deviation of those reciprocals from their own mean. 0.0002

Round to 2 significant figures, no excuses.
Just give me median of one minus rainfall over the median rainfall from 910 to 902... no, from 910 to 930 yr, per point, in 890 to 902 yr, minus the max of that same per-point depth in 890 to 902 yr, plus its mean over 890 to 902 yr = -0.76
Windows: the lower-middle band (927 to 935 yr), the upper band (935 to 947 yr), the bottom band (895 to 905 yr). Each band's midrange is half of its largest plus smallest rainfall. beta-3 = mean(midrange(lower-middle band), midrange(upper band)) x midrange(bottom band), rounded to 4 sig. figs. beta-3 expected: 5345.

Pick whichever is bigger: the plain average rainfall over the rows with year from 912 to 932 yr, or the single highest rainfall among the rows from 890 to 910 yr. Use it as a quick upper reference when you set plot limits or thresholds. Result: 110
